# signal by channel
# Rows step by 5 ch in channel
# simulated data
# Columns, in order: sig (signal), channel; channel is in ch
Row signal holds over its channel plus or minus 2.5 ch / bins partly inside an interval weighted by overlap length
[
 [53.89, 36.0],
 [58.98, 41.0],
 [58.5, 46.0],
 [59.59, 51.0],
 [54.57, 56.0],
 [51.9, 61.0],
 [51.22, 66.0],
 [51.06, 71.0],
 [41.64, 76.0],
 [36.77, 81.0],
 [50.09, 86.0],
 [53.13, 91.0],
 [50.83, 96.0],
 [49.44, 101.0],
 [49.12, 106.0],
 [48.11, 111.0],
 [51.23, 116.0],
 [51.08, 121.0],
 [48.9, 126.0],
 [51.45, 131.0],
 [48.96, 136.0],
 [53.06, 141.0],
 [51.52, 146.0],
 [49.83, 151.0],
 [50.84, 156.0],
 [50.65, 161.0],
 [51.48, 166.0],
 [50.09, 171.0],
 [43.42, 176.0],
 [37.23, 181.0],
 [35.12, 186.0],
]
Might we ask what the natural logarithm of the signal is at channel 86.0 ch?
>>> 3.91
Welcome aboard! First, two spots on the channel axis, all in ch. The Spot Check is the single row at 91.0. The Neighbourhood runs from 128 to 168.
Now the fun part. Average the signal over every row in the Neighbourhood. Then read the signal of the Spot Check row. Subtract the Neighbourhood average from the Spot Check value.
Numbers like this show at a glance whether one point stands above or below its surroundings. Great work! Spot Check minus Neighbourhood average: 2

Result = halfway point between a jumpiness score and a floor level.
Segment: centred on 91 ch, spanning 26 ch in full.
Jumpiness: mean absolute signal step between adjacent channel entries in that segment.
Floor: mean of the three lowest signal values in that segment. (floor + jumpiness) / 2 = 25.2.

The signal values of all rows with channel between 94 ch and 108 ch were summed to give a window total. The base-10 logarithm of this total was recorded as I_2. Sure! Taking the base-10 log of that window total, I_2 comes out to 2.17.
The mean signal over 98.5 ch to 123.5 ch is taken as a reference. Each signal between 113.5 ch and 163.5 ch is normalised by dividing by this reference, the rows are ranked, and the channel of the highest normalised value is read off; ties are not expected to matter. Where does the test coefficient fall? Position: 141.0 ch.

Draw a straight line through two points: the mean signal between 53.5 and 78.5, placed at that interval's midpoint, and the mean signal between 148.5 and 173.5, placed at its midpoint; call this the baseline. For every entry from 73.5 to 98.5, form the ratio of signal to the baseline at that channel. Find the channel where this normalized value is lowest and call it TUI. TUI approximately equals 81.0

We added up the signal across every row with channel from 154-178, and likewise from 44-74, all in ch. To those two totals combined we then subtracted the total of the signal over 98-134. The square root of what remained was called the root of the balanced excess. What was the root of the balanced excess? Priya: 15.0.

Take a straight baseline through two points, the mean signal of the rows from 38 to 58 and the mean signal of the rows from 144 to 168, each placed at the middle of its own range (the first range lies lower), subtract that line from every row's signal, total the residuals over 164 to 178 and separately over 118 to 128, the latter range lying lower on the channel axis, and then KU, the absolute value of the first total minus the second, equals 1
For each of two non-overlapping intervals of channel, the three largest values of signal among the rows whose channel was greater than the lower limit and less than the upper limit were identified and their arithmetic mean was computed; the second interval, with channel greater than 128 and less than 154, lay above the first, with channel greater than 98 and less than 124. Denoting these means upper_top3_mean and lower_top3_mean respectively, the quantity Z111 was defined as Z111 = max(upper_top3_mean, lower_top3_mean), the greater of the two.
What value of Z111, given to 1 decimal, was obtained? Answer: 52.0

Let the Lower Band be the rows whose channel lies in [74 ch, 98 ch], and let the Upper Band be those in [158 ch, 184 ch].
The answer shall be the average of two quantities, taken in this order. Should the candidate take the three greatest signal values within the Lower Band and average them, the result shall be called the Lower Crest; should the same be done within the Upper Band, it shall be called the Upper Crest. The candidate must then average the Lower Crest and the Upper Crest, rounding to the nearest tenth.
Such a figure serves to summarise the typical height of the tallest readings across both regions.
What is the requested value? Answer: 51.0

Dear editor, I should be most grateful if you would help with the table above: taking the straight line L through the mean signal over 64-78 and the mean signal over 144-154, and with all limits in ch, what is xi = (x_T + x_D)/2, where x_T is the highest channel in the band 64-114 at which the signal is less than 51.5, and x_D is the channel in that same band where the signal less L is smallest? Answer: 96.0 ch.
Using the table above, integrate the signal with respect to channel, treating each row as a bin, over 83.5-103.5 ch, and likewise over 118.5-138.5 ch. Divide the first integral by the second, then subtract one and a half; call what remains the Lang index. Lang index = -0.48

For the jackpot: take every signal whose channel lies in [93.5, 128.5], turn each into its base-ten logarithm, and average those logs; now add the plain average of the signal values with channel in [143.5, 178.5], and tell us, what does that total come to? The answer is 51.4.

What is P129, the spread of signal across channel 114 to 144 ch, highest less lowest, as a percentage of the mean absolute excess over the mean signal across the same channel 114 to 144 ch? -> 337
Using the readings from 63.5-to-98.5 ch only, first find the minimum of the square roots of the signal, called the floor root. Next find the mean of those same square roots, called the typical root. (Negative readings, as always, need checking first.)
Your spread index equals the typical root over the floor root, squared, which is 1.30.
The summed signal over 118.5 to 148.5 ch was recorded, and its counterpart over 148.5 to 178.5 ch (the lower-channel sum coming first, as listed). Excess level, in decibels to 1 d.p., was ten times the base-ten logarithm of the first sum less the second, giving 9.4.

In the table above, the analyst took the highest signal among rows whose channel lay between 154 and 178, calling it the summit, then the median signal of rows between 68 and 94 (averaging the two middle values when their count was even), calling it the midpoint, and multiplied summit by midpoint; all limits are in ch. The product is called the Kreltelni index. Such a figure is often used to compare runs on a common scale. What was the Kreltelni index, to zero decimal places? 2579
